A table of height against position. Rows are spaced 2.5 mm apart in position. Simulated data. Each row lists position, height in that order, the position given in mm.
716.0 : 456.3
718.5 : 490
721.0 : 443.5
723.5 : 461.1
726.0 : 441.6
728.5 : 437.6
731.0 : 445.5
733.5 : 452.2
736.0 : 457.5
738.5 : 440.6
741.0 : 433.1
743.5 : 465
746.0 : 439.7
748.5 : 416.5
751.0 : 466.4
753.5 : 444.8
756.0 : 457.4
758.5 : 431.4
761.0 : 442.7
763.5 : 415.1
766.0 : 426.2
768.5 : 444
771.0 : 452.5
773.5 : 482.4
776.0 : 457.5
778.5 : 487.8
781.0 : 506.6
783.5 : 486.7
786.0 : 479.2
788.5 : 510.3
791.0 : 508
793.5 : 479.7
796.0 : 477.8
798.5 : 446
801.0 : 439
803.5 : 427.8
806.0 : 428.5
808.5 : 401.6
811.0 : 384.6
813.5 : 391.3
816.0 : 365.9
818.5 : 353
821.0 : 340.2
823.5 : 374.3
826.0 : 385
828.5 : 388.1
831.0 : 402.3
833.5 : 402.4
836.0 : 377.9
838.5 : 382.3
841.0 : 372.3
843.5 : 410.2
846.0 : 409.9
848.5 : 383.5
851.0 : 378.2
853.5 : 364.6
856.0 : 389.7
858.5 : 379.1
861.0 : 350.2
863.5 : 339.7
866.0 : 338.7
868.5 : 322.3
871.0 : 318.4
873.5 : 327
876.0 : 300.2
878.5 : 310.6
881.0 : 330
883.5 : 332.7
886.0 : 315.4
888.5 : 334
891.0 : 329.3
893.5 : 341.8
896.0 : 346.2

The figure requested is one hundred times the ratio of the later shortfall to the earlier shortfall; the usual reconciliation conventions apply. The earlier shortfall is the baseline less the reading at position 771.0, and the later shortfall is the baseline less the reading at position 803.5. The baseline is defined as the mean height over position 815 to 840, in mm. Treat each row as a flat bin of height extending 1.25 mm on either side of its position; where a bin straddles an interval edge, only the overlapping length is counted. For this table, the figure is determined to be 67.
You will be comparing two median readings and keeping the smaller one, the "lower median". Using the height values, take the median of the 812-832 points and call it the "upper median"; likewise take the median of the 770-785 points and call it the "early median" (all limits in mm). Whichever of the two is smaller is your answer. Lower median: 380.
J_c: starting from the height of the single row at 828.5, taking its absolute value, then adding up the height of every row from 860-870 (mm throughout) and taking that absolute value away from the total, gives 963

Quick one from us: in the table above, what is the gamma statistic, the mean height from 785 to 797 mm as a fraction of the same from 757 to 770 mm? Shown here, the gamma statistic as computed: 1.14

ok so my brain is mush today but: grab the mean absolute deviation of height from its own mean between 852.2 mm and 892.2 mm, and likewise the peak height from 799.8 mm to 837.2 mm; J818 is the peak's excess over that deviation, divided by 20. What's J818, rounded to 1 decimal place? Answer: 21.1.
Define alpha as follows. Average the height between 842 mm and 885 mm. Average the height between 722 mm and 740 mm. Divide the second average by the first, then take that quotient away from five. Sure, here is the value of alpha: 3.73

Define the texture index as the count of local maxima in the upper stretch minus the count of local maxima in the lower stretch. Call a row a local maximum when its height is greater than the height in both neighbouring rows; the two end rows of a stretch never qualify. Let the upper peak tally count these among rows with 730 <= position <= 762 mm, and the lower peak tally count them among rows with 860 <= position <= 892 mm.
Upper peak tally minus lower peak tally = 1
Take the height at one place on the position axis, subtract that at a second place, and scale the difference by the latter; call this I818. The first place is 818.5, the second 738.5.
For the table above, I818 -0.20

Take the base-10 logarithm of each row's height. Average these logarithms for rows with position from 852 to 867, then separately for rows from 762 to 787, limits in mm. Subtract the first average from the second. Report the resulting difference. 0.11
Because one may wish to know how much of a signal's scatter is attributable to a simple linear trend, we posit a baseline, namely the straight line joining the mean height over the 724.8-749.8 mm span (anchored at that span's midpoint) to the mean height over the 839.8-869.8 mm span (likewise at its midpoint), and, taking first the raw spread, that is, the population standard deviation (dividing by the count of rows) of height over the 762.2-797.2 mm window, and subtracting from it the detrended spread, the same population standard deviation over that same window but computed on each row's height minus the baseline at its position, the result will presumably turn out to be -5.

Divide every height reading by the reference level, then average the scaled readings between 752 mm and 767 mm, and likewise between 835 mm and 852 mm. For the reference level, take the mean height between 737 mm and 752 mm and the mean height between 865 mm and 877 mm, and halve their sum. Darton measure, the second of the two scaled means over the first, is 0.89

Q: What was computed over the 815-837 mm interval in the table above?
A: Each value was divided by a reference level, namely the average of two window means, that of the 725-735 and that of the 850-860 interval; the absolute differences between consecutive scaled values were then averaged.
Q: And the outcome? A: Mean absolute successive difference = 0.034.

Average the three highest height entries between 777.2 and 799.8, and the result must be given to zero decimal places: 508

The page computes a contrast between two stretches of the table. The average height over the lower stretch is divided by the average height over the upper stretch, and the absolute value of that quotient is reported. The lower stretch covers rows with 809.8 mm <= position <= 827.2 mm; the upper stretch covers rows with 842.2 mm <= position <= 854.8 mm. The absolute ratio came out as 0.95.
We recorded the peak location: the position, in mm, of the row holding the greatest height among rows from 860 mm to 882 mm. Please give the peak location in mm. 861.0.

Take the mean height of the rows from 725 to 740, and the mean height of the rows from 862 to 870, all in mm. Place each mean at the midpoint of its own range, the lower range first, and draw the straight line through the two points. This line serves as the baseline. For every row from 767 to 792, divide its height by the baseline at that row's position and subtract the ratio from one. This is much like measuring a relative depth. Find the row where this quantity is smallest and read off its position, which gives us 791.0 mm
